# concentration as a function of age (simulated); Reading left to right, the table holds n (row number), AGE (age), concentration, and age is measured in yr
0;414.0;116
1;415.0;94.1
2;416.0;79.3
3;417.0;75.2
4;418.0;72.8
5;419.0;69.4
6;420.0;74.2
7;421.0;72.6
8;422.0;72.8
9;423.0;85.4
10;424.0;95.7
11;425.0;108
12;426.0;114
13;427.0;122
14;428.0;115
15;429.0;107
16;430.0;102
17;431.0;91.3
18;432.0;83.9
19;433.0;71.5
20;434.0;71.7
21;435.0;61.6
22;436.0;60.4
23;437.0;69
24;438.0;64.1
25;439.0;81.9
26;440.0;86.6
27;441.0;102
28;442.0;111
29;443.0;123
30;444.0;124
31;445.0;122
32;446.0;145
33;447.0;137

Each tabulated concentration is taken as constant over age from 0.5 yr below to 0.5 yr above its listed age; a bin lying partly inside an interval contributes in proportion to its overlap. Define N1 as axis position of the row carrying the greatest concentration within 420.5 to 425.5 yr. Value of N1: 425.0 yr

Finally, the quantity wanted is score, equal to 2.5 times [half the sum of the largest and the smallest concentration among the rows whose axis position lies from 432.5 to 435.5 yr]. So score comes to 167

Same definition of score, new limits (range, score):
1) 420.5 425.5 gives 226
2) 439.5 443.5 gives 262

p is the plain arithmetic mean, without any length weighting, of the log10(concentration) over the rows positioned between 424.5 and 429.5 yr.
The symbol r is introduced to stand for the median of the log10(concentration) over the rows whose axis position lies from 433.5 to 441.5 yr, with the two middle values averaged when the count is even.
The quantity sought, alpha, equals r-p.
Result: -0.21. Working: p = 2.05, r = 1.85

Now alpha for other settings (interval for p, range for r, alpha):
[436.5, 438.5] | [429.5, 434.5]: 0.10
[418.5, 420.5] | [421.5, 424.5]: 0.08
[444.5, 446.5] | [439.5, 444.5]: -0.08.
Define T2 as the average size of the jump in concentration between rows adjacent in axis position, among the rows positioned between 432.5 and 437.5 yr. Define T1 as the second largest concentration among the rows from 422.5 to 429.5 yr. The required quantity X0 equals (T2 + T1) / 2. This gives 60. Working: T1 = 115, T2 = 5.0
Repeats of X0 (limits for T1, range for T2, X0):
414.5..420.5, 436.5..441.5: 45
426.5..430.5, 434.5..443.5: 62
